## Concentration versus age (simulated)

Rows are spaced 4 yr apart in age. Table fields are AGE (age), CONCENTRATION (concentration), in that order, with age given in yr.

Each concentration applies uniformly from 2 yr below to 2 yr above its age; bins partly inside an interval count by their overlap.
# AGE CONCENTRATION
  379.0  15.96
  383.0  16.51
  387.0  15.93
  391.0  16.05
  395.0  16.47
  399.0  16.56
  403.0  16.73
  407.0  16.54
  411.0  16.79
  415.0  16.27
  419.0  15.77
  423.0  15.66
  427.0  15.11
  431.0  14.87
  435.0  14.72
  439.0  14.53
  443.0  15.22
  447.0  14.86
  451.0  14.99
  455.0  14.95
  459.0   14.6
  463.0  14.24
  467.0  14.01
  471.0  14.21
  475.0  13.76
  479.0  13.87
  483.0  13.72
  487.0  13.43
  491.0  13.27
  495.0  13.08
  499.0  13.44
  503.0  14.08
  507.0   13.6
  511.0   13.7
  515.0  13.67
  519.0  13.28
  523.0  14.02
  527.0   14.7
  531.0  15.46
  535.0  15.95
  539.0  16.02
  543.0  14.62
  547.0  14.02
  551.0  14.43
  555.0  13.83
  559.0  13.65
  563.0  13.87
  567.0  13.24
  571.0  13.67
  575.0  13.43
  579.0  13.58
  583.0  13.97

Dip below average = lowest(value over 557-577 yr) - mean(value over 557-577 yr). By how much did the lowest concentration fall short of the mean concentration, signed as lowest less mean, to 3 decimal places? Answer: -0.332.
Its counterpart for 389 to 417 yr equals -0.437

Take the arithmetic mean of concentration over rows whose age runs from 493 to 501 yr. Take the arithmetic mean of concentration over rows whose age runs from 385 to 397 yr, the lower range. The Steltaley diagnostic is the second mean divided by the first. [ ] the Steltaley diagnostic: 1.22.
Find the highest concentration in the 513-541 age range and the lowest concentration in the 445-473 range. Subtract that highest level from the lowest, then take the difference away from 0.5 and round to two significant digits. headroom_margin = 2.5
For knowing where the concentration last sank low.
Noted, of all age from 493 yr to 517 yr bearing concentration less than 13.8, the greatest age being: 515.0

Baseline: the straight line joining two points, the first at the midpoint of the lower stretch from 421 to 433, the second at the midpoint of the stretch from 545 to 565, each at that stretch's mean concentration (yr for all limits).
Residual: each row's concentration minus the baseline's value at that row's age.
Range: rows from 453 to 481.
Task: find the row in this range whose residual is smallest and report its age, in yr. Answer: 475.0 yr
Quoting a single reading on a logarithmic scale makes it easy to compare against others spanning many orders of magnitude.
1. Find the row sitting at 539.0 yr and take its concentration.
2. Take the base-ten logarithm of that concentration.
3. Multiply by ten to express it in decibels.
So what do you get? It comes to 12.0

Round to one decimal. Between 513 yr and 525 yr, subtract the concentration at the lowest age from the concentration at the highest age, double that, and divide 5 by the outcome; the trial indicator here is 7.1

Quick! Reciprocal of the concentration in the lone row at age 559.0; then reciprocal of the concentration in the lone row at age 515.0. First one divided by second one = 1.00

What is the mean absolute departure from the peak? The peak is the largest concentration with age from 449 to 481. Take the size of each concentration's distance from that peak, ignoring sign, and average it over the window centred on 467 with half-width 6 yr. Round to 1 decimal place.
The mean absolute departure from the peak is 0.8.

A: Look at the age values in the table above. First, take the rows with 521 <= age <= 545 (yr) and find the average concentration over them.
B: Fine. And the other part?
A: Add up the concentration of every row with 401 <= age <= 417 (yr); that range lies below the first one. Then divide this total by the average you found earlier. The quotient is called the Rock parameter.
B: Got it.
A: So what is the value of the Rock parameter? 4.4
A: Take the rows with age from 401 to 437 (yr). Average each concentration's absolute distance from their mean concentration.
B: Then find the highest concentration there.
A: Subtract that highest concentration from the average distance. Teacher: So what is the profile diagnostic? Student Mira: -16.1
